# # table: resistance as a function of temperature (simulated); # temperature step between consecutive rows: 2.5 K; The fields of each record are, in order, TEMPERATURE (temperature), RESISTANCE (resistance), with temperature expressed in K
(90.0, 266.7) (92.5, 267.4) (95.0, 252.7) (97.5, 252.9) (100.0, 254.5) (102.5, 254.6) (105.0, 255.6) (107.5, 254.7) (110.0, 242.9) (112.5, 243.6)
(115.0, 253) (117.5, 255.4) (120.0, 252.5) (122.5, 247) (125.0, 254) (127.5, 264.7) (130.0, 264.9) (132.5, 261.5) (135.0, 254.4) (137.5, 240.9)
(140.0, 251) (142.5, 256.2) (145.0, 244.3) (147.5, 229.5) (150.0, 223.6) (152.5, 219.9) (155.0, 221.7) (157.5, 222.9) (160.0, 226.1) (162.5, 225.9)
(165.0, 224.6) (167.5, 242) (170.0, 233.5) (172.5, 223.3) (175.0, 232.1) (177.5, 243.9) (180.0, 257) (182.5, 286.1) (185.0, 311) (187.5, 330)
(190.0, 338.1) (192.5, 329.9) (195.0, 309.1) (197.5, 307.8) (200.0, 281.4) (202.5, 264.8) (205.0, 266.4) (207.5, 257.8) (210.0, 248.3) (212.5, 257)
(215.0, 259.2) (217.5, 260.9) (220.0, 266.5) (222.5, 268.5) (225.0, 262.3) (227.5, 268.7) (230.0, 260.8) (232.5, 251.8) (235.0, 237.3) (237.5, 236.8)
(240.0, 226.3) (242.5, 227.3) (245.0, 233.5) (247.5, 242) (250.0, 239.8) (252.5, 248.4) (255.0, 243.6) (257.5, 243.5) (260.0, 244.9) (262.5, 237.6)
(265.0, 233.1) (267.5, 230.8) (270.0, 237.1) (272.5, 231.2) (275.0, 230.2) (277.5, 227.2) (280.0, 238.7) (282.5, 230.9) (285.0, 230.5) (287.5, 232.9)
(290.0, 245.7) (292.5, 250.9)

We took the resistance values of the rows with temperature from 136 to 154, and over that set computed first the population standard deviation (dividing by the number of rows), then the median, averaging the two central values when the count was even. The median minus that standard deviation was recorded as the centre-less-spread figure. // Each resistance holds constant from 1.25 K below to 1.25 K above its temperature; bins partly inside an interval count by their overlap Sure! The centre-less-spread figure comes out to 228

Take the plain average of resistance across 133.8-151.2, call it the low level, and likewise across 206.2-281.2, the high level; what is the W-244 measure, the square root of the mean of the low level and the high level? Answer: 15.6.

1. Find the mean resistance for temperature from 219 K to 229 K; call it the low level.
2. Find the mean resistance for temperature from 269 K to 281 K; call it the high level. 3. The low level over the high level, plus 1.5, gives 2.64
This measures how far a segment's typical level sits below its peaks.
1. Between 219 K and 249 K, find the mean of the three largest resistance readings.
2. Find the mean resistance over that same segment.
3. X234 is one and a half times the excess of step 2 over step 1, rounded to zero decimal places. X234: -29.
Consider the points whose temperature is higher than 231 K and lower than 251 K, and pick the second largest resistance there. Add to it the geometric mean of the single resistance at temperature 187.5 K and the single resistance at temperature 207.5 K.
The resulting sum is 534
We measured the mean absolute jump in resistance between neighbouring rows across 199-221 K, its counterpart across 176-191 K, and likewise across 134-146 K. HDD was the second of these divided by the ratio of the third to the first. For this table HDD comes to 13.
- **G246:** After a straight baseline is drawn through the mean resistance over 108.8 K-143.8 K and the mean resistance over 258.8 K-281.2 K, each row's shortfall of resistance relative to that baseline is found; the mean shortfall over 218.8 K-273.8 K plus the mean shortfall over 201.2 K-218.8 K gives -24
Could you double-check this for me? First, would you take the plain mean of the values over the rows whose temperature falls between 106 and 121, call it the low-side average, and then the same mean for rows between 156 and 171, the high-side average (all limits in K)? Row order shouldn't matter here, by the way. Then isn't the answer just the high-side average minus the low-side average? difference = -21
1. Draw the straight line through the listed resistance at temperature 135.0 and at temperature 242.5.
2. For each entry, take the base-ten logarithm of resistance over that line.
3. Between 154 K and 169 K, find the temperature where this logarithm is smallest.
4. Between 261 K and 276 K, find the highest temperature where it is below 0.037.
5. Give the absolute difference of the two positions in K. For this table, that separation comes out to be 120.0 K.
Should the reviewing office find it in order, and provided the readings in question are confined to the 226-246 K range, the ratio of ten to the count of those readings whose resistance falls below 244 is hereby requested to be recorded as 2.0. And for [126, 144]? 10.0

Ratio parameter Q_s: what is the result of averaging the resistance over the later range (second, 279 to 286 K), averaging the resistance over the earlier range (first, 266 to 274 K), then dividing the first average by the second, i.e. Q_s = 1.00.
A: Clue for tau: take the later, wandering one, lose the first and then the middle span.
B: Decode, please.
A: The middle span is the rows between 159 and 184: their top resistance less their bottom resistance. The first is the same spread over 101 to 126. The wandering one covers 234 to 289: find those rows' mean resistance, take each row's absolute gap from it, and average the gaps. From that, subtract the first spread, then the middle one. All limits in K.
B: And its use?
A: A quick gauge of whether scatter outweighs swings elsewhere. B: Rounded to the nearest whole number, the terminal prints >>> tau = -70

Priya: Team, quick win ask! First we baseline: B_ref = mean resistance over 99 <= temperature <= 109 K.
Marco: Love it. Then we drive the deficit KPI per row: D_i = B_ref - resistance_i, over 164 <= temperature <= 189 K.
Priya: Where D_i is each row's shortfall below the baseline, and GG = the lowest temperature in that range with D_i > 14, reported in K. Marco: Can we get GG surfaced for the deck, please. 165.0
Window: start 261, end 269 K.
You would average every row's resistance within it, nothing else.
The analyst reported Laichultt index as 234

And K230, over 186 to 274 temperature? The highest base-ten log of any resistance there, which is 2.53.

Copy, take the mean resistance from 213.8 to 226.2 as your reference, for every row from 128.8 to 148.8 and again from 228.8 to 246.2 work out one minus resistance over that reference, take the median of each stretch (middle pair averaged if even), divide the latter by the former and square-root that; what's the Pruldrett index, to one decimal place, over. 1.6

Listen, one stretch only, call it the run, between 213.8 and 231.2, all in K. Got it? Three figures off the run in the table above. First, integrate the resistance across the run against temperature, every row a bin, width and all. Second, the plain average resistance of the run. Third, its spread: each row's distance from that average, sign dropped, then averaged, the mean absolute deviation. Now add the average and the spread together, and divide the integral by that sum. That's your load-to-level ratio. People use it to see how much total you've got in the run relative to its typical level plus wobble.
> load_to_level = 17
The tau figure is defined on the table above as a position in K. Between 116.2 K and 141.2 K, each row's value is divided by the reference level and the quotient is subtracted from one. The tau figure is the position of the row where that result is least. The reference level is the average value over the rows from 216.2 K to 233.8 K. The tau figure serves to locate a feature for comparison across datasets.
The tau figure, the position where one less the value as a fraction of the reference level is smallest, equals 130.0 K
